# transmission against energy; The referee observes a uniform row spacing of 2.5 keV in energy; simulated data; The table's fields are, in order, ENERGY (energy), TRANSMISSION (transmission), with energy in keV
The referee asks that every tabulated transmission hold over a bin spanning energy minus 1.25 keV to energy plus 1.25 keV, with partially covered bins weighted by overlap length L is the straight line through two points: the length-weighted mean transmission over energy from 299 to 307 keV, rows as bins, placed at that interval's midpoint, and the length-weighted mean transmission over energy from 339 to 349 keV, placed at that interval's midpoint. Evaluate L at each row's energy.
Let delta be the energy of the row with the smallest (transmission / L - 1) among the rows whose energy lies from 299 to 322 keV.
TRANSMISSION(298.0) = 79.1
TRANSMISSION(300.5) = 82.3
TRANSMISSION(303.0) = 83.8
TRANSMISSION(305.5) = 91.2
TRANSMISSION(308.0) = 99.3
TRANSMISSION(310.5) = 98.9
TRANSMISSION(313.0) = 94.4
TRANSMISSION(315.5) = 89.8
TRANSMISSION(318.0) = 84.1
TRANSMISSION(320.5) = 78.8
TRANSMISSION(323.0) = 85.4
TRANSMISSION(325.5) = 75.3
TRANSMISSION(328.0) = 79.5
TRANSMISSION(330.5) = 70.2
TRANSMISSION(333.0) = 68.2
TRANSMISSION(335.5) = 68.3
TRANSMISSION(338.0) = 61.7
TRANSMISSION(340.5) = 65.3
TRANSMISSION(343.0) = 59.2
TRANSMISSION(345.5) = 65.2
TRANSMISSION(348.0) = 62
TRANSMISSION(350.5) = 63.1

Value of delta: 300.5 keV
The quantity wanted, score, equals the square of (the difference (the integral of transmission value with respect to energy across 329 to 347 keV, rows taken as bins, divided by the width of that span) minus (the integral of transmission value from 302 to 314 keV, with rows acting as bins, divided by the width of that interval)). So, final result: 790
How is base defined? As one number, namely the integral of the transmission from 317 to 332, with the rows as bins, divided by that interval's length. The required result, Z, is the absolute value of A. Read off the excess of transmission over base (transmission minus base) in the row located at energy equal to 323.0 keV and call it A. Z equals 6.8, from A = 7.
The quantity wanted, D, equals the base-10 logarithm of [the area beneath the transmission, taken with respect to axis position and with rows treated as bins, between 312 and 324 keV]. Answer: 3.02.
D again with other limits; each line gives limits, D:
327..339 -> 2.92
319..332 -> 3.00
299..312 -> 3.07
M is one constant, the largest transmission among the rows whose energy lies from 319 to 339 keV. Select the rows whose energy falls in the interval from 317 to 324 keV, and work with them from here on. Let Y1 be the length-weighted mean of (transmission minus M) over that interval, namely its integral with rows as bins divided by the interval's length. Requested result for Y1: -3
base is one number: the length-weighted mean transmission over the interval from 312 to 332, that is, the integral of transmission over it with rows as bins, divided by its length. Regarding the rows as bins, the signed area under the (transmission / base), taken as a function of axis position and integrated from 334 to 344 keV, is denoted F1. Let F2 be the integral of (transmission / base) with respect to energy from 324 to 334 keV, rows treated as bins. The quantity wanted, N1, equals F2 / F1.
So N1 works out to 1.15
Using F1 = 7.8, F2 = 9.0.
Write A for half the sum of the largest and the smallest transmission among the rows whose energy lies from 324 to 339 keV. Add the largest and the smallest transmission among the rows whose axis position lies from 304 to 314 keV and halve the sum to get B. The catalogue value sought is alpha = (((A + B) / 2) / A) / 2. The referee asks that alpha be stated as 0.59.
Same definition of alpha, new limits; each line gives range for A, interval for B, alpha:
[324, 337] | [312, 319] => 0.55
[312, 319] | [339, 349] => 0.42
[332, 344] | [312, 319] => 0.60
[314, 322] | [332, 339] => 0.44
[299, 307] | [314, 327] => 0.49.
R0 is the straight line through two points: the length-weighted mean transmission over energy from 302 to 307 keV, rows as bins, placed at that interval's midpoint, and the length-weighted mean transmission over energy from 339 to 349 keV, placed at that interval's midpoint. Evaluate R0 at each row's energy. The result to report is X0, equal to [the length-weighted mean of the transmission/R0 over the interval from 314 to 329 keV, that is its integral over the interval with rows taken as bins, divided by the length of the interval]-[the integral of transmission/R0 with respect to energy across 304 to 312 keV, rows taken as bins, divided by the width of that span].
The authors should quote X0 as -0.05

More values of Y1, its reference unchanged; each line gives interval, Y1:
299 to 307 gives 1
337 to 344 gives -23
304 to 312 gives 11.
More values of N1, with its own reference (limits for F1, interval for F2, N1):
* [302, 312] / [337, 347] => 0.67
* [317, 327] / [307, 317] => 1.18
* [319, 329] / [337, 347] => 0.79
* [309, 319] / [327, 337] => 0.77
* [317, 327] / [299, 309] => 1.10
